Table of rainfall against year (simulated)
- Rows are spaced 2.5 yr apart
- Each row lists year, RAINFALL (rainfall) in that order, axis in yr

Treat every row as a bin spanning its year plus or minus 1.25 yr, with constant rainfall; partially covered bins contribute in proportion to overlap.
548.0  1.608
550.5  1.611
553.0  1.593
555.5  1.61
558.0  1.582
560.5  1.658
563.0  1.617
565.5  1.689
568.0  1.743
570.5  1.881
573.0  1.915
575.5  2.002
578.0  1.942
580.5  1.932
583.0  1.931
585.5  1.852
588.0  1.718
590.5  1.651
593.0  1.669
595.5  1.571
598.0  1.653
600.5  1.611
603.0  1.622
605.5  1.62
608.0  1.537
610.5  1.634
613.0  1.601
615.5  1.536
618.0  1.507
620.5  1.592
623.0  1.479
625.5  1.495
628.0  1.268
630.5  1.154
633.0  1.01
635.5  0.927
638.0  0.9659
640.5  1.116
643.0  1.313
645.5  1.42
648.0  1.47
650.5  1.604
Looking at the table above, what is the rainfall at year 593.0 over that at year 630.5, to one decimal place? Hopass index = 1.4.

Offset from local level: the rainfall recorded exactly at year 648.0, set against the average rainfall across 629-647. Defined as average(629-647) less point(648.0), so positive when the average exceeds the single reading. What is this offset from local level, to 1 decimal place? -0.3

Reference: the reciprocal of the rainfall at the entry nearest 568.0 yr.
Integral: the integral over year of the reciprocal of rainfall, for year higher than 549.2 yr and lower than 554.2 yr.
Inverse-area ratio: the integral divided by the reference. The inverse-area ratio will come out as 5.44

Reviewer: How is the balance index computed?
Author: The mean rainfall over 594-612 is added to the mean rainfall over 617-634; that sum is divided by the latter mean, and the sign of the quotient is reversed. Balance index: -2.18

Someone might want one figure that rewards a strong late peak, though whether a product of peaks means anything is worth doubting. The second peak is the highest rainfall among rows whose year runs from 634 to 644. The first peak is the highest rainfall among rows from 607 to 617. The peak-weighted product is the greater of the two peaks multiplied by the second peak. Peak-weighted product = 2.1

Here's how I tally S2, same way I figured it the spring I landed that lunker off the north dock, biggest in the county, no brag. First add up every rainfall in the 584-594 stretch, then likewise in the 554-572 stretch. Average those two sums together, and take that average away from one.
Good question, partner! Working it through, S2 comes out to -8.3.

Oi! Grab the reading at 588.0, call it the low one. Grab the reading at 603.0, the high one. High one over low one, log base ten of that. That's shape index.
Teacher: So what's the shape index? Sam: -0.025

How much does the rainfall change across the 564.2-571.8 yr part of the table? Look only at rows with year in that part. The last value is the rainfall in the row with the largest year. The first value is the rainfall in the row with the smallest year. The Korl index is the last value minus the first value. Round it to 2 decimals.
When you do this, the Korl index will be 0.19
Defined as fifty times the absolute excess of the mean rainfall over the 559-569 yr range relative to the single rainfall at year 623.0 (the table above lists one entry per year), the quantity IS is 10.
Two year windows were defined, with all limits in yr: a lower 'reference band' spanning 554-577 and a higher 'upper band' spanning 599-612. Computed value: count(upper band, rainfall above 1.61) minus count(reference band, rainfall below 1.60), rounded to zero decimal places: 3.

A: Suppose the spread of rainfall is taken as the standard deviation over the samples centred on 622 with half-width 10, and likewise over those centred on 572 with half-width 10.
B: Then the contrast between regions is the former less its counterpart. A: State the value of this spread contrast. 0.02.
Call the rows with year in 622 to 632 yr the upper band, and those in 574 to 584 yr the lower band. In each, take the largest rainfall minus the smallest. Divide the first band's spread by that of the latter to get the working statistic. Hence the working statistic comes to 4.8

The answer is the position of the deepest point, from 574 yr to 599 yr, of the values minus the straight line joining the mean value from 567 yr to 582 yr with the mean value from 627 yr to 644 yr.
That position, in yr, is 595.5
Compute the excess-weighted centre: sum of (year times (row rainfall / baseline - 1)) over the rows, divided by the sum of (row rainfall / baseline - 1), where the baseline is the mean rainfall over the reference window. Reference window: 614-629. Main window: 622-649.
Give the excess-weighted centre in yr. 635.8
